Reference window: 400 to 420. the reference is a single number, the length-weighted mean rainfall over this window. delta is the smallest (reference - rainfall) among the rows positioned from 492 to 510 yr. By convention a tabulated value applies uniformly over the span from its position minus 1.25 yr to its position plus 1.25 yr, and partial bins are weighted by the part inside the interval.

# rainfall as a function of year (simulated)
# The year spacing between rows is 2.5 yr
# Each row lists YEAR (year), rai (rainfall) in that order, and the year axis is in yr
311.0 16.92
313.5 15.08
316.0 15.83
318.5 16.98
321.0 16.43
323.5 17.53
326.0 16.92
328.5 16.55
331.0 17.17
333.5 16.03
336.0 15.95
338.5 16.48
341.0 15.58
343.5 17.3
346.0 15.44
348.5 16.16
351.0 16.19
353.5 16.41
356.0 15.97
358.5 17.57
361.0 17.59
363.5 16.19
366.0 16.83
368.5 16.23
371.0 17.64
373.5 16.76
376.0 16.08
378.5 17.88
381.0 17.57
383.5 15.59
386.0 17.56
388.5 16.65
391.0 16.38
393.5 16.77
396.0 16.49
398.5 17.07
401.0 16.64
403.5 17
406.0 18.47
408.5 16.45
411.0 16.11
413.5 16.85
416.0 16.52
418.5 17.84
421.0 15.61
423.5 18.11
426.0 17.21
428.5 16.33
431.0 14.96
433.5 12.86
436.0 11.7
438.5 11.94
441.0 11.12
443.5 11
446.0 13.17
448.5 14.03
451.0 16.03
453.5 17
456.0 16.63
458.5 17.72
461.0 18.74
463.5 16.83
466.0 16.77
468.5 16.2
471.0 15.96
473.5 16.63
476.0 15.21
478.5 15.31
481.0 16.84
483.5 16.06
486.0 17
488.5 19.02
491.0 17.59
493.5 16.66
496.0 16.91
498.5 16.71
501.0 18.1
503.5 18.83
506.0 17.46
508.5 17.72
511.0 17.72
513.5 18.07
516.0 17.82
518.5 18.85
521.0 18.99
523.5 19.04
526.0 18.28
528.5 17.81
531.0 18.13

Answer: -1.9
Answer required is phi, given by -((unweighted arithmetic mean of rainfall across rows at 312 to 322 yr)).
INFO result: -16.1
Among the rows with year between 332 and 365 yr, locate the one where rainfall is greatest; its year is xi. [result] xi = 361.0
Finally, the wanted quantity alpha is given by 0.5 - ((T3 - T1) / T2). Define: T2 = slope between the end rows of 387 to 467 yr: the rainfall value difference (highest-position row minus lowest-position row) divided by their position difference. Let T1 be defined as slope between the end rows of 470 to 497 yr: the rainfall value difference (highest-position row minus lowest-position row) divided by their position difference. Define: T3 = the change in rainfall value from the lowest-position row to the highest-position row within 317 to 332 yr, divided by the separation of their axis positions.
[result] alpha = 15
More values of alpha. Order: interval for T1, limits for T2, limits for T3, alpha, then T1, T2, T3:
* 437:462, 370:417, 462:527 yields -11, 0.30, -0.025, 0.02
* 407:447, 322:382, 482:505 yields -324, -0.09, 0.001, 0.14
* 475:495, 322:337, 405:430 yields -1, 0.08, -0.126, -0.10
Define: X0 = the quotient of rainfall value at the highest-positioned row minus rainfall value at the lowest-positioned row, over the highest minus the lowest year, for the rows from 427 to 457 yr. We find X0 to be 0.01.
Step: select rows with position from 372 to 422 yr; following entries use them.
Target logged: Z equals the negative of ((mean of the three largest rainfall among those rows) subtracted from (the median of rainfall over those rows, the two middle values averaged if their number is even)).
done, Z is 1.36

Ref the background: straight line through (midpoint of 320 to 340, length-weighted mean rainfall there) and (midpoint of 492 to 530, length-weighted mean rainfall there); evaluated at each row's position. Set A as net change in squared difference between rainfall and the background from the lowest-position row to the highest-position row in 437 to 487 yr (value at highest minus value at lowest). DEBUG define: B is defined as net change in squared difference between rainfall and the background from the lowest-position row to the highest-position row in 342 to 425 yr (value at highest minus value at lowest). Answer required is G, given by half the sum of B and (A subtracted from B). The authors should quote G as 15.0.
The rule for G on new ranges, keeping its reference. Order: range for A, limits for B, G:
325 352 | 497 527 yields -1.3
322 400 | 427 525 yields 0.5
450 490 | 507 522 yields 1.2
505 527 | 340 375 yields -1.2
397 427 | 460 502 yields -1.3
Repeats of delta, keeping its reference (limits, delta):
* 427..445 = 0.6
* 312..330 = -0.6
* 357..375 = -0.7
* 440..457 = 0.0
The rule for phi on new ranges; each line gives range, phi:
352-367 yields -16.8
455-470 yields -17.1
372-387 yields -16.9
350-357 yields -16.2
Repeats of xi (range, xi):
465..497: 488.5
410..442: 423.5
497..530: 523.5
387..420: 406.0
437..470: 461.0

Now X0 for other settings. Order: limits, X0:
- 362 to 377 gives -0.01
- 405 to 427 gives -0.06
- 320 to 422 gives -0.01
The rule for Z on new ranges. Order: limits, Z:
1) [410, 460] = 1.82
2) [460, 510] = 2.03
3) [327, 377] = 1.28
